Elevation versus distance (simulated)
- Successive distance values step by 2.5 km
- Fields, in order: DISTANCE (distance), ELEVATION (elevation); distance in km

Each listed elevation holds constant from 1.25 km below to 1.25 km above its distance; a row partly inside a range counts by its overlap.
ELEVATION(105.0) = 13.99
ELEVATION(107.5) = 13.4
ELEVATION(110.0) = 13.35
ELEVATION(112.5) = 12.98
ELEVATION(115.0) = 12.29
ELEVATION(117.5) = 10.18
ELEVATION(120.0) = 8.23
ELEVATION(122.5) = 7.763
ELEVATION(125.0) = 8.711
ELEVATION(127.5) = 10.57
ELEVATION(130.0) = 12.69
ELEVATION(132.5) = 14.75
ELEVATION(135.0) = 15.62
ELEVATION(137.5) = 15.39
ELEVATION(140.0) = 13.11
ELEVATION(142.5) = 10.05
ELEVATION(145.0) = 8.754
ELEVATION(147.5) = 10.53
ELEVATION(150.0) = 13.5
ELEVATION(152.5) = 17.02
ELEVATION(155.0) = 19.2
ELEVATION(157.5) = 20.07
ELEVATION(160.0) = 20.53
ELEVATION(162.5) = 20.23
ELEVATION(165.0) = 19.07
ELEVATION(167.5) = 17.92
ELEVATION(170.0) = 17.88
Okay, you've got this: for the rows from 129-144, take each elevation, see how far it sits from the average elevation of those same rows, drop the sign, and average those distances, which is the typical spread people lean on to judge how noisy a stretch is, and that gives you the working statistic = 1.65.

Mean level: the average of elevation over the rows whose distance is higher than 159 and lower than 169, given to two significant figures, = 19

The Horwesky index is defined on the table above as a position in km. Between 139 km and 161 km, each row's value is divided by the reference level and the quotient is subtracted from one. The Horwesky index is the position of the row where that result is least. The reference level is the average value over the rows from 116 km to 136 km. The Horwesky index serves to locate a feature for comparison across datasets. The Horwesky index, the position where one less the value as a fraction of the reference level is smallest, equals 160.0 km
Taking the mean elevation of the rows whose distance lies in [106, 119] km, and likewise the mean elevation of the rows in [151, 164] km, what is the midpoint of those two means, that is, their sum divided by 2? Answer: 16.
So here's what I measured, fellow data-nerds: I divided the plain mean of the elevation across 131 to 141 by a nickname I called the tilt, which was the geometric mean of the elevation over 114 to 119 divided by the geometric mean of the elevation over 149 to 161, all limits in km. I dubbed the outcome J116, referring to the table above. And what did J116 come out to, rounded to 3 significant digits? 23.5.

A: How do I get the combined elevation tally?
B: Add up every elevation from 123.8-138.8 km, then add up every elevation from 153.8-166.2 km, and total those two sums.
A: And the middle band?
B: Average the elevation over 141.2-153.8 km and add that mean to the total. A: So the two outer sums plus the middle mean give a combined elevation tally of 189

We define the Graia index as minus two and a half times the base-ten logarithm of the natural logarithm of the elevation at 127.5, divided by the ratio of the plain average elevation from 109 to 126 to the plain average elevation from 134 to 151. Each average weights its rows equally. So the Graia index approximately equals -1.11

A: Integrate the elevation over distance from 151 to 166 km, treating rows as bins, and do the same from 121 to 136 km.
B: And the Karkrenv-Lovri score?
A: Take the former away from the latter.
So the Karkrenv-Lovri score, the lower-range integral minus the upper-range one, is -115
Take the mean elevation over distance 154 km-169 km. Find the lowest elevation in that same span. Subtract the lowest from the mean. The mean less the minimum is 1.6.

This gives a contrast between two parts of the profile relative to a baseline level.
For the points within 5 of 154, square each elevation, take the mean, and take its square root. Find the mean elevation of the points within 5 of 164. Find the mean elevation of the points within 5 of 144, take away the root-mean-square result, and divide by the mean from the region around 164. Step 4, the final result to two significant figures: -0.36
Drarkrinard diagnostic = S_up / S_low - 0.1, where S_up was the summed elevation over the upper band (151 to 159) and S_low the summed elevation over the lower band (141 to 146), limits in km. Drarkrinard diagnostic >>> 2.9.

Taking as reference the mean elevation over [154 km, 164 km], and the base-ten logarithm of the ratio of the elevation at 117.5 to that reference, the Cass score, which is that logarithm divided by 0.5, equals -0.59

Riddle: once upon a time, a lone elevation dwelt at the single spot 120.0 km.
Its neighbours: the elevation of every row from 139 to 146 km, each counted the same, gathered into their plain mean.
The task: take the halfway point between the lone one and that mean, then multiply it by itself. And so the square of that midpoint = 89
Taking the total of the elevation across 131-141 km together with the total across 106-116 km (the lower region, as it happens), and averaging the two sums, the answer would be 55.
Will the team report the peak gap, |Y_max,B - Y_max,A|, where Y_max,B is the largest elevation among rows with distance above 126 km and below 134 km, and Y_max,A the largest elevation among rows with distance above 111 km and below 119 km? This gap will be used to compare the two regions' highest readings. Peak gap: 2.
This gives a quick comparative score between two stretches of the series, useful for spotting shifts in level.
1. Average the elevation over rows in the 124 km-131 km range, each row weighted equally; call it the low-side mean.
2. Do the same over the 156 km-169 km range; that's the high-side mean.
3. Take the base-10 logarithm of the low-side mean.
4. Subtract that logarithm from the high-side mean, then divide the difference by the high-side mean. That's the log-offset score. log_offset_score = 0.947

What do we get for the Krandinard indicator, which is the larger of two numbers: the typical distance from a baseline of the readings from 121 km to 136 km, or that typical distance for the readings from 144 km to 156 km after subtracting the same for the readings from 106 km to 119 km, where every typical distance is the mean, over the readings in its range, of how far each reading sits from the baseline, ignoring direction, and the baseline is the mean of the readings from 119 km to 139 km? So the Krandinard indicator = 2.7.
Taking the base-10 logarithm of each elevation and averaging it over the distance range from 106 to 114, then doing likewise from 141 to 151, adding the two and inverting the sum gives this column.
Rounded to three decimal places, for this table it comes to 0.466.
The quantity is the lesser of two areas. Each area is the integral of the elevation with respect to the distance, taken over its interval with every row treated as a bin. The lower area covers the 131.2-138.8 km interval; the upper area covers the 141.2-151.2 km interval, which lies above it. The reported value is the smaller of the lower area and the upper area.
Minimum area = 107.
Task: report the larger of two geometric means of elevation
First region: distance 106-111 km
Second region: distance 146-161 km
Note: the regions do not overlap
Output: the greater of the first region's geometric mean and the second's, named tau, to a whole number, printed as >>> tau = 16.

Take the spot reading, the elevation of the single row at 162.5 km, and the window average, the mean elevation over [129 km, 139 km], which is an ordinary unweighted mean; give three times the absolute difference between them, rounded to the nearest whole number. 17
